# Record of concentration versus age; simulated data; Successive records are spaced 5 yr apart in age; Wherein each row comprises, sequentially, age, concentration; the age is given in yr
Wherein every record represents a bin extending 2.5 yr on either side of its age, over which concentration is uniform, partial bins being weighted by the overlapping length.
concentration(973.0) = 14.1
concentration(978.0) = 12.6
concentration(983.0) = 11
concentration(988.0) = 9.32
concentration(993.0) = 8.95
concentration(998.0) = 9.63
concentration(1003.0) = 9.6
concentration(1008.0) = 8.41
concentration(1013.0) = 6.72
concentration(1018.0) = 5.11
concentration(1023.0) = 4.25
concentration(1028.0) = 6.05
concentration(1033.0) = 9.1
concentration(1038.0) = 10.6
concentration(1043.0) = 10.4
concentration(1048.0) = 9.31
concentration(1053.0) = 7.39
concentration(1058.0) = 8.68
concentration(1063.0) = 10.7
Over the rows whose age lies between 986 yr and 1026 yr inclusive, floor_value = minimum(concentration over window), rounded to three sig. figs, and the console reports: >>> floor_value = 4.25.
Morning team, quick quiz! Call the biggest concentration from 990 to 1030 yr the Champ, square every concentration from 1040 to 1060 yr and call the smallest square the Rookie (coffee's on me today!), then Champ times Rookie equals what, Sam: 526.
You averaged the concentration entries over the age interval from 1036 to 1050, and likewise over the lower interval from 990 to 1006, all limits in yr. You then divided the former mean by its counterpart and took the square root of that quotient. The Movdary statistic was 1.04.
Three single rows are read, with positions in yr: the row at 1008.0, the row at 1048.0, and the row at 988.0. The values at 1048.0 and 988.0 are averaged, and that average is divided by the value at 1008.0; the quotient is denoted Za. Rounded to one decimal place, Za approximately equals 1.1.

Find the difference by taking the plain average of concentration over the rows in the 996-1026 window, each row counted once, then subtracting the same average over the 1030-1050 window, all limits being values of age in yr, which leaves -3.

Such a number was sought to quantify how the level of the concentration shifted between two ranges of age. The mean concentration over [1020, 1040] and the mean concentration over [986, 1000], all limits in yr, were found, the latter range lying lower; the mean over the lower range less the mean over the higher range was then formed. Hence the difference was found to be 2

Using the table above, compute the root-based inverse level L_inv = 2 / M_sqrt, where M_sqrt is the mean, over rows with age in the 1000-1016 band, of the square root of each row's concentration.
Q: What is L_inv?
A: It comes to 0.70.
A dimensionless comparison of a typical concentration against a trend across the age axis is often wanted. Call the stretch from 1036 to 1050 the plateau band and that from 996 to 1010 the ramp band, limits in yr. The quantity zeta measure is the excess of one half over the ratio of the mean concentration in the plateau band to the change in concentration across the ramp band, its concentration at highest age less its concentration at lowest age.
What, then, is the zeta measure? 8.8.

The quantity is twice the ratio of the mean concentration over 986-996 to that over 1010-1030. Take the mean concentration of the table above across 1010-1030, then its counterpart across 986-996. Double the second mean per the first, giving 3.3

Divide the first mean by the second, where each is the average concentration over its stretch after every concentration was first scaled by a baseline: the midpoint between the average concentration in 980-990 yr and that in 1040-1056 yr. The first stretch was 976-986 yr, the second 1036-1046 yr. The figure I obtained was 1.12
